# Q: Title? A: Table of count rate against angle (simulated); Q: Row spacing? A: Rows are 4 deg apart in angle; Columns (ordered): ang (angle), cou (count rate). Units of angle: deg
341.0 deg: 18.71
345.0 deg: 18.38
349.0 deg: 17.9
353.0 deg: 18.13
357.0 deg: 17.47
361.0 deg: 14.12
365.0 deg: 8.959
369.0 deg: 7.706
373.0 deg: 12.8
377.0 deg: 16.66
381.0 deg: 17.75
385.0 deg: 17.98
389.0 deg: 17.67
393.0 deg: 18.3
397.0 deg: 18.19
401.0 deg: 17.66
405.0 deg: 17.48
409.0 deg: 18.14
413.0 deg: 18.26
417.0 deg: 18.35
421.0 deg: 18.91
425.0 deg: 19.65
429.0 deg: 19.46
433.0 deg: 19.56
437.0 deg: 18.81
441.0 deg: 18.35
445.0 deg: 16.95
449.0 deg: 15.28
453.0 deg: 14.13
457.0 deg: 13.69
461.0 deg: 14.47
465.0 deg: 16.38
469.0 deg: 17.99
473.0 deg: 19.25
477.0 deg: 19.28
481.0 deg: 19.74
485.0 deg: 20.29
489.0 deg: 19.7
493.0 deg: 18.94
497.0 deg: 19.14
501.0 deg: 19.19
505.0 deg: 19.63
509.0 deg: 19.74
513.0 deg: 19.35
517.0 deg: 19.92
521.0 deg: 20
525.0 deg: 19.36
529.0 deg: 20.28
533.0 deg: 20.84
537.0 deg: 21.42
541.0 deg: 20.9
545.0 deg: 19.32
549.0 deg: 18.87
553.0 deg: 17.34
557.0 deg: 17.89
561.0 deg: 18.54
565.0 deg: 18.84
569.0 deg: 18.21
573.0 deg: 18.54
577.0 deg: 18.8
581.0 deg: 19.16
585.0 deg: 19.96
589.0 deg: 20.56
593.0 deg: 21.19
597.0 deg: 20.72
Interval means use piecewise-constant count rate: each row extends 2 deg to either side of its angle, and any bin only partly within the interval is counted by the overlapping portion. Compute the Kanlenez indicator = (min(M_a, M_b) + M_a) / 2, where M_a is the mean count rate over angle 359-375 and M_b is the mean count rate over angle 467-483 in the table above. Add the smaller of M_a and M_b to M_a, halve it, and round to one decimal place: 10.9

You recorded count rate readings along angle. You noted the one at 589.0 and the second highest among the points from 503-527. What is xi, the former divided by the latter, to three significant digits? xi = 1.03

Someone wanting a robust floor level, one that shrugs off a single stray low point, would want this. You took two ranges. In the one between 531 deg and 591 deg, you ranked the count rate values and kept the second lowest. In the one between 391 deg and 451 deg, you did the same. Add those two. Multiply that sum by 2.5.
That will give 87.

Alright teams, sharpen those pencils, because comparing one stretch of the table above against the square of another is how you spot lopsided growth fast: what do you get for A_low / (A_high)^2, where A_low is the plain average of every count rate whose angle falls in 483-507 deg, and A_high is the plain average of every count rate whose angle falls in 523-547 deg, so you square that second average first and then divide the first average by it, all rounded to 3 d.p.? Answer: 0.047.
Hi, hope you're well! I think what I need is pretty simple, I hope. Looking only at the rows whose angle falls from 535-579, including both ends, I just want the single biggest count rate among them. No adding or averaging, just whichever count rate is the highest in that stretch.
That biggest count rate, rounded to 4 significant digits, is 21.42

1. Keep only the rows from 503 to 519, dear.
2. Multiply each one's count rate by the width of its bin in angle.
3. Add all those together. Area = 315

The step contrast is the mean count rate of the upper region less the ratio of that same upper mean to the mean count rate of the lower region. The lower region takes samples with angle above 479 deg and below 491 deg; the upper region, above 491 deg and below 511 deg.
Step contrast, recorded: 18.4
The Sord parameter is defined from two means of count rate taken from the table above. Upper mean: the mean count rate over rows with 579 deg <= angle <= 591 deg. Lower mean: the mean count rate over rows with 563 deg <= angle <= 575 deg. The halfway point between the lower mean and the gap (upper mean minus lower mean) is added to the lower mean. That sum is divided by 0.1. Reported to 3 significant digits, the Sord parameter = 285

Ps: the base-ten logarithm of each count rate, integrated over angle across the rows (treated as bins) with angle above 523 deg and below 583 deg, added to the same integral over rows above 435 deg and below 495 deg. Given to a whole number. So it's 151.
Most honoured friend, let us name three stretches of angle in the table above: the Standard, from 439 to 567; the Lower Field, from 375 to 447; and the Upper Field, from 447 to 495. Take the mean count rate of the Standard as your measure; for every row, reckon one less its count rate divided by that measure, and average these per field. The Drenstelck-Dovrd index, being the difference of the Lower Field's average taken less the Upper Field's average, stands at -0.043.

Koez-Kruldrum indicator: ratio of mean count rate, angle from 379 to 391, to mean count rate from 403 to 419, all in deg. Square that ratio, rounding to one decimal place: 1.0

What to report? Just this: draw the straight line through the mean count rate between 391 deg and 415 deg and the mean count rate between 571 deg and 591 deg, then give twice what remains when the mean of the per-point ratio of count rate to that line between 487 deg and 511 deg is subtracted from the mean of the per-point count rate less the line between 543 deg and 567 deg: -3.5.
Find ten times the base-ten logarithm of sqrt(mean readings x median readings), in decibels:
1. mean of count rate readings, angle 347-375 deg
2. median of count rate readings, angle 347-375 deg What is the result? 11.5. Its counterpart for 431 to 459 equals 12.3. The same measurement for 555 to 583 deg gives 12.7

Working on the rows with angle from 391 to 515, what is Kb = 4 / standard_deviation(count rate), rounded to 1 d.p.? 2.3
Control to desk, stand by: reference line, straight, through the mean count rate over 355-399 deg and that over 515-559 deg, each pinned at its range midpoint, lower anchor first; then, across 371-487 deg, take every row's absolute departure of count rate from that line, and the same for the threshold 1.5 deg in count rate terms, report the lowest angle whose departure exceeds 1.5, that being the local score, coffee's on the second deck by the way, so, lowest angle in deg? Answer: 373.0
